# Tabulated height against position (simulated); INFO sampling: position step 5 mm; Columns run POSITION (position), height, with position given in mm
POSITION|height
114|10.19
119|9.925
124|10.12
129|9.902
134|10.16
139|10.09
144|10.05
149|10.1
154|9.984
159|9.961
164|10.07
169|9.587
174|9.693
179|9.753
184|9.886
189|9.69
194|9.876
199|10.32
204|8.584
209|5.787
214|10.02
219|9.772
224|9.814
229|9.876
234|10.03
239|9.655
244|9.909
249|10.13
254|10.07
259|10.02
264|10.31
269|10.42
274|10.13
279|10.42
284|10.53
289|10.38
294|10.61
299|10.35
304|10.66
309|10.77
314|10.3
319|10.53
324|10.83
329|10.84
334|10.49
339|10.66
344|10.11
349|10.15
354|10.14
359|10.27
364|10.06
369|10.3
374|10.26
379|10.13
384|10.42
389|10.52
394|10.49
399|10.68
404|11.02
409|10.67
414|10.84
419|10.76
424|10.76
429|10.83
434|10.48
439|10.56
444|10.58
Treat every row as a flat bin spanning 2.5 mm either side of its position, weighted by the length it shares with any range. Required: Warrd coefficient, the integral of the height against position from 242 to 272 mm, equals 304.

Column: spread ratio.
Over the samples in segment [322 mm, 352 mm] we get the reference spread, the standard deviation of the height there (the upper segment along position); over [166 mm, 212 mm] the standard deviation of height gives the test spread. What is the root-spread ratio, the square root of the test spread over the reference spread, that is 2.1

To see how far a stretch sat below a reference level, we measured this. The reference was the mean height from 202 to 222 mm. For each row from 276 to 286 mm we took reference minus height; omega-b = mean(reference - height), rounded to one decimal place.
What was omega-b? -1.9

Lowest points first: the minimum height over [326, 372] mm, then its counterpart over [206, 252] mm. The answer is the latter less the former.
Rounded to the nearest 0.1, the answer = -4.3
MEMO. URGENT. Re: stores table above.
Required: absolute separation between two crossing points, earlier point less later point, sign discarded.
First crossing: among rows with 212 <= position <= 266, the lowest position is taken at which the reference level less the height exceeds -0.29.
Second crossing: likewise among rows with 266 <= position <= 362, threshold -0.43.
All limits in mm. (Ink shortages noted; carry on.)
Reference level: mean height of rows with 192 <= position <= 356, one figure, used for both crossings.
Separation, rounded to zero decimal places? 55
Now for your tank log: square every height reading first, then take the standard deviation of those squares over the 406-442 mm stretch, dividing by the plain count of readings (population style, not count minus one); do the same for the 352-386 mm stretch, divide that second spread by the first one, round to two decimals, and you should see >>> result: 0.86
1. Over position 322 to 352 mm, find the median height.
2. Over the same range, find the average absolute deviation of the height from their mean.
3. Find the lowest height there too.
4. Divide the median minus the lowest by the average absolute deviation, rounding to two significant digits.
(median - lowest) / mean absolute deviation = 1.8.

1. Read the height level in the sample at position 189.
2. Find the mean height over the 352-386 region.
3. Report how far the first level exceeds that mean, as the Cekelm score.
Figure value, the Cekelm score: -0.5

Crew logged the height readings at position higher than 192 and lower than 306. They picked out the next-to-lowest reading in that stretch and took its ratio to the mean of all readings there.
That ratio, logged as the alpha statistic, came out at 0.867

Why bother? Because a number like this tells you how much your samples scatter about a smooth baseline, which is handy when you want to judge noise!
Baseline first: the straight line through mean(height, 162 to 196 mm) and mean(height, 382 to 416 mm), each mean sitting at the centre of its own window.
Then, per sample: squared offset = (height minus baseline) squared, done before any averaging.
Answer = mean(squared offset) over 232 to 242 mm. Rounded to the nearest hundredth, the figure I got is 0.07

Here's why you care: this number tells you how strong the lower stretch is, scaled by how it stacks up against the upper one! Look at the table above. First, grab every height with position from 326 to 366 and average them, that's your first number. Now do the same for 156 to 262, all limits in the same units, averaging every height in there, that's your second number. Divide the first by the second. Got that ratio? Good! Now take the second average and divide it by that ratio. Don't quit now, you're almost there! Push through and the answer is 9.0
